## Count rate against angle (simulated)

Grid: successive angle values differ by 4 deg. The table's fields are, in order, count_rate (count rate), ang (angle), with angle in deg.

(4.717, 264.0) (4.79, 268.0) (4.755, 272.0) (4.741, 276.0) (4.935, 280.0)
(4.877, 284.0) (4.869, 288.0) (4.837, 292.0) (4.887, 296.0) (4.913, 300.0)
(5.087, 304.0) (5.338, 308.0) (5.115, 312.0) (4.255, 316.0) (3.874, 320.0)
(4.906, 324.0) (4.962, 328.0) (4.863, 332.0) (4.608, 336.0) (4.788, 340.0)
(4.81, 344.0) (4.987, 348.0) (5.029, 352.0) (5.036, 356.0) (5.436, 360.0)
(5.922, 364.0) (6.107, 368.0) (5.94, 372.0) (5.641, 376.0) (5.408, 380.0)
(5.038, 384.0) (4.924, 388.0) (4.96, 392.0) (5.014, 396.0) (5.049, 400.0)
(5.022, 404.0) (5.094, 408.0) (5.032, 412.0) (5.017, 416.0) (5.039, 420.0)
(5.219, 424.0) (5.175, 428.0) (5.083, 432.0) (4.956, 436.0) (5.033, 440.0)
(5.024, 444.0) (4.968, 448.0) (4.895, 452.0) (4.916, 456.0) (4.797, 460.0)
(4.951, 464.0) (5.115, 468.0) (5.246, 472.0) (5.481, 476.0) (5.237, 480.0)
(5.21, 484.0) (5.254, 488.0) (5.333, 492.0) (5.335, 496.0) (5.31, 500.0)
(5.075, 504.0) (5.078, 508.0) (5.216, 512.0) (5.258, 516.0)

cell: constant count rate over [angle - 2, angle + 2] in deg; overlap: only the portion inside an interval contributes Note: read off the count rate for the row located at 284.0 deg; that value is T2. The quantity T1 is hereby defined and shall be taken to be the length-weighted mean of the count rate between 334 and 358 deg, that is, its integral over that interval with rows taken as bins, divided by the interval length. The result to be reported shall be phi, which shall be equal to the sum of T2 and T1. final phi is 9.75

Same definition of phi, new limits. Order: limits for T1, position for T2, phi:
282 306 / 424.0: 10.13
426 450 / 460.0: 9.84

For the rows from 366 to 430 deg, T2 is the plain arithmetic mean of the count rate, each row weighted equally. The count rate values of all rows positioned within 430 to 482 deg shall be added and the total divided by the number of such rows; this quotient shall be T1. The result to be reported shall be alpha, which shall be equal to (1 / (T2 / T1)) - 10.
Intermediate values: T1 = 5.05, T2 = 5.23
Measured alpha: -9.03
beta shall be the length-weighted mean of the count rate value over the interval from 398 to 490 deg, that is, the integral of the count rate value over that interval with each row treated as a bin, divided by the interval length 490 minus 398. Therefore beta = 5.08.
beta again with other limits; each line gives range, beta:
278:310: 4.97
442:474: 4.99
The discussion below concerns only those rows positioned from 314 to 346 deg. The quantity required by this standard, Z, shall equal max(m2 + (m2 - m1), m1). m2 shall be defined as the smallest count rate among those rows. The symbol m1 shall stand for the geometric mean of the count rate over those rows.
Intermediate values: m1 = 4.6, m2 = 3.874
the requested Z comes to 4.6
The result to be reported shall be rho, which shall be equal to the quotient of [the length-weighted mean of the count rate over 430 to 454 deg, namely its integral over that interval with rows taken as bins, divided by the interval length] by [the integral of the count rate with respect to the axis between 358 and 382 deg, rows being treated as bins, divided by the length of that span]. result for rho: 0.87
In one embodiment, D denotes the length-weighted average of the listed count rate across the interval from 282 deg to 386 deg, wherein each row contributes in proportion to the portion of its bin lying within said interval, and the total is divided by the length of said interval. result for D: 5.06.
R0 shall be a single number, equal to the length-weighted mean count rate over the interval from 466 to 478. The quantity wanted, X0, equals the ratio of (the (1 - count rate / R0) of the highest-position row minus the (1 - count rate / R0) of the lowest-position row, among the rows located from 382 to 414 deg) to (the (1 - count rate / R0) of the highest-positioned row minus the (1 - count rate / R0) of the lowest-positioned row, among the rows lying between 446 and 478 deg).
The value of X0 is 0.0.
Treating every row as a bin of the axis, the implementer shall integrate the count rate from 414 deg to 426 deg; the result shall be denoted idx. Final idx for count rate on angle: 61.1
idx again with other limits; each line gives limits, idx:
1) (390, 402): 60.1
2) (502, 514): 61.5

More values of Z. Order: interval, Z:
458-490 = 5.2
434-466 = 4.9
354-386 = 5.6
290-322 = 4.8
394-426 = 5.1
